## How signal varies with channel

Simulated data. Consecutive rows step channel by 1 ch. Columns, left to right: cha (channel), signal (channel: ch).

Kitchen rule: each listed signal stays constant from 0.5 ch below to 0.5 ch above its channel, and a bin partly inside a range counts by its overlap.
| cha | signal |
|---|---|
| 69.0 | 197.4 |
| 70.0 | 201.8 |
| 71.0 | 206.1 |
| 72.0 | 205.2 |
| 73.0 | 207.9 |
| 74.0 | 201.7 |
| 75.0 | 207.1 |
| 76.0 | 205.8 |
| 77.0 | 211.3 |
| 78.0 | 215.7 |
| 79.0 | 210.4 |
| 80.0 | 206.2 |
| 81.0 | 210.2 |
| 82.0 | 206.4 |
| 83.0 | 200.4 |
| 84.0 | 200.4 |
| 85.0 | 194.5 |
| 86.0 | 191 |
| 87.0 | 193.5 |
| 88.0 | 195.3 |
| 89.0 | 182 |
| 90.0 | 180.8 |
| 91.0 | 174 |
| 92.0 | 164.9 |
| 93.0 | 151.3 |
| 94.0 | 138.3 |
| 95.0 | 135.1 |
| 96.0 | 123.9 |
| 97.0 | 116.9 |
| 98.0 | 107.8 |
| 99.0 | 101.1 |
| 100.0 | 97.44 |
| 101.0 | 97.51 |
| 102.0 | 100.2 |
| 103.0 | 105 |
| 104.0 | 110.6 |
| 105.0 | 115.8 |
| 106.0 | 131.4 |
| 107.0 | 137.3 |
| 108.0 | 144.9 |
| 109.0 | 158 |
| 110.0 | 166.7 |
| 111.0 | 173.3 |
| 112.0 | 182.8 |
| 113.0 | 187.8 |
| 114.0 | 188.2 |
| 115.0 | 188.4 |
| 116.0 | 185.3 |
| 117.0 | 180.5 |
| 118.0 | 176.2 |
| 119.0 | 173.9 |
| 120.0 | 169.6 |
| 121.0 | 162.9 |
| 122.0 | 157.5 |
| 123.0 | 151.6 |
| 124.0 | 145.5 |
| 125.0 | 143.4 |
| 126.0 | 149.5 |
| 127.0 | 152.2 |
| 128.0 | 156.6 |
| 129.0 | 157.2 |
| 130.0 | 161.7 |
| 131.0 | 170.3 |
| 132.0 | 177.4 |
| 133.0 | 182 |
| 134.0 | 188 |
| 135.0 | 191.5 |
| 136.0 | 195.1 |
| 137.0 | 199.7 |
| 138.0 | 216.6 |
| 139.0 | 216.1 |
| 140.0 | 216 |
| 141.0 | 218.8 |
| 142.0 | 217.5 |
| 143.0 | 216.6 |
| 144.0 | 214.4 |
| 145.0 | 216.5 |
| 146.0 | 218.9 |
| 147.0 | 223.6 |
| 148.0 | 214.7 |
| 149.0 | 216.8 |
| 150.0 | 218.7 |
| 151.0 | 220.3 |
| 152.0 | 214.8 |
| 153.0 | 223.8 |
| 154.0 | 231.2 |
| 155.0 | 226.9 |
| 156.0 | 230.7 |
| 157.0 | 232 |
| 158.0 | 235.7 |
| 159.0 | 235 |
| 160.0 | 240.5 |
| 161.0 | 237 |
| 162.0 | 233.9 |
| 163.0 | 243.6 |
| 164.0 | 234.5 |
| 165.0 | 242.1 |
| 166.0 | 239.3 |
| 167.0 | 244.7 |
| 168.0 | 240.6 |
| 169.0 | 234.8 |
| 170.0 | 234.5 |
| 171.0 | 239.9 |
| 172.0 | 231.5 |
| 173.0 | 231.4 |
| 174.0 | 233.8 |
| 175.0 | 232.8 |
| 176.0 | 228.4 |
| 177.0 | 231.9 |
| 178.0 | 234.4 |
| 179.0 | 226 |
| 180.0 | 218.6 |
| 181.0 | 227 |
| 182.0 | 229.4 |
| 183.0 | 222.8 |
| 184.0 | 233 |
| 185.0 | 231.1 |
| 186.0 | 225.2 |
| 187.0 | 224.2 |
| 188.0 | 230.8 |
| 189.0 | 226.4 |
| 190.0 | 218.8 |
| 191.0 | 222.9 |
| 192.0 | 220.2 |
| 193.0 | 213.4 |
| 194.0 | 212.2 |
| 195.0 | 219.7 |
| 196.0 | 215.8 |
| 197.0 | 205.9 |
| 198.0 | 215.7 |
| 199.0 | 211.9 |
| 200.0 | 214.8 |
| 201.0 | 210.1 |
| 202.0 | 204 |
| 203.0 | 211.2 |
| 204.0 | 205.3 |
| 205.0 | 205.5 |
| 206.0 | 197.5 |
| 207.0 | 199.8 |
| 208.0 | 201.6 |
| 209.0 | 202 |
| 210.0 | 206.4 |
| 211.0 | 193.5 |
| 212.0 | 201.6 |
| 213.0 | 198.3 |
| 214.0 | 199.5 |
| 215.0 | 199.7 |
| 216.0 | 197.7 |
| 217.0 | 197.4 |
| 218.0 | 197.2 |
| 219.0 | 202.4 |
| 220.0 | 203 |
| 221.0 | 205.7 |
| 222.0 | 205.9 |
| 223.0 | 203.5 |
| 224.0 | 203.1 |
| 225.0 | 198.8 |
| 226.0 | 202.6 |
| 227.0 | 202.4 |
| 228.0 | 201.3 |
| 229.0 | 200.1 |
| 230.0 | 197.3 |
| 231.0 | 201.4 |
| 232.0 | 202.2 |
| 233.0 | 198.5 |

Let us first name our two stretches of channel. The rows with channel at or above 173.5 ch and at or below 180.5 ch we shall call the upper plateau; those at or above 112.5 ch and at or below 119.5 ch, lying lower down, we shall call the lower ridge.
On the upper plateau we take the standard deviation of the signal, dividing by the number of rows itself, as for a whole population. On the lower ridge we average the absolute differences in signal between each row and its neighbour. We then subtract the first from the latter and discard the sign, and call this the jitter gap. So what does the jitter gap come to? 2.7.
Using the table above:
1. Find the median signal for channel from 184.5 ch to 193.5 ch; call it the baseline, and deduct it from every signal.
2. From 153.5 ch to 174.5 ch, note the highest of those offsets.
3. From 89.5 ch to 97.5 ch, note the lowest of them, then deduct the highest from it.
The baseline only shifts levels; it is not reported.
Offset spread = -128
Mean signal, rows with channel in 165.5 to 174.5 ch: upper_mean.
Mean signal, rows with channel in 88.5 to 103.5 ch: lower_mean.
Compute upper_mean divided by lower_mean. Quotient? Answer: 1.8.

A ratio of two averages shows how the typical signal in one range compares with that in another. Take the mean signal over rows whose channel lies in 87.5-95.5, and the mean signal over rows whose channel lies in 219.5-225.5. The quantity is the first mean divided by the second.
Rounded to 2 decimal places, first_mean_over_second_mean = 0.81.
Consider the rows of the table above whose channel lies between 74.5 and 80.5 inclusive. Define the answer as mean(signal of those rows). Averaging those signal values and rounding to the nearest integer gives 209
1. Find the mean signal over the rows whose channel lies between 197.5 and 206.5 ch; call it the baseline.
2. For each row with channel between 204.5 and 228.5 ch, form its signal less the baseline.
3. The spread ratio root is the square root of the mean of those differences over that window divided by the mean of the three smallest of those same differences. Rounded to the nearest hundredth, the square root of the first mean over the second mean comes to 0.77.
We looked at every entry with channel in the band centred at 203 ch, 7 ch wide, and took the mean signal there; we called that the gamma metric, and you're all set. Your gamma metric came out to 207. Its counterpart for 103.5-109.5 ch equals 133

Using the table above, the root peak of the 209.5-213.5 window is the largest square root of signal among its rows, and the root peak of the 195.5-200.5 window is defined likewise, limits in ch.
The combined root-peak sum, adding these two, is 29.1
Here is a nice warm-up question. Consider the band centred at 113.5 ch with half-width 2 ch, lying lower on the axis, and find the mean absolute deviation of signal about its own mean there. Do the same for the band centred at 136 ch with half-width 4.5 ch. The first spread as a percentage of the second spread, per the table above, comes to 16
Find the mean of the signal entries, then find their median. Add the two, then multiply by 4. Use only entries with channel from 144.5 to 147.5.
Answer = 1754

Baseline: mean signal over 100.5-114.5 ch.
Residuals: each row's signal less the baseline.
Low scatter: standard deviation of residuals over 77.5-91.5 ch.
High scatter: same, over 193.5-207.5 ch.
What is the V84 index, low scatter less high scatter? 6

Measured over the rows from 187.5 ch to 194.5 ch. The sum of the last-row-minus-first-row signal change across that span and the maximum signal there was 212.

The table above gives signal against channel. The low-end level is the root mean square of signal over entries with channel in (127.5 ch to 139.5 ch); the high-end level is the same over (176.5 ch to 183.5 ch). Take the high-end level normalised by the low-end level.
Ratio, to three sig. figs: 1.23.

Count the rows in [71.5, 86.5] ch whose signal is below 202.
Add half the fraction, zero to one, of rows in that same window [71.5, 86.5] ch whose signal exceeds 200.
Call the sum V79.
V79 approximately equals 5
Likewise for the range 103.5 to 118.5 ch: 15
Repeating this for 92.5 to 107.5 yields 15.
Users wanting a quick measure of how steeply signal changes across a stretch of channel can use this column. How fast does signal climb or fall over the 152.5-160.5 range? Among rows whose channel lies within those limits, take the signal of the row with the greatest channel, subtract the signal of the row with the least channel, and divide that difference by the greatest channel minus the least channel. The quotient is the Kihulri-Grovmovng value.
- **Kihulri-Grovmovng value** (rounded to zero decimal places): 2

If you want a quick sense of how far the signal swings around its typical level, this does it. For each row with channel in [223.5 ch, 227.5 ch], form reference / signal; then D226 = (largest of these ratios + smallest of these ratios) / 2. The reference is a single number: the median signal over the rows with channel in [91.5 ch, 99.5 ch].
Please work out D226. 0.645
